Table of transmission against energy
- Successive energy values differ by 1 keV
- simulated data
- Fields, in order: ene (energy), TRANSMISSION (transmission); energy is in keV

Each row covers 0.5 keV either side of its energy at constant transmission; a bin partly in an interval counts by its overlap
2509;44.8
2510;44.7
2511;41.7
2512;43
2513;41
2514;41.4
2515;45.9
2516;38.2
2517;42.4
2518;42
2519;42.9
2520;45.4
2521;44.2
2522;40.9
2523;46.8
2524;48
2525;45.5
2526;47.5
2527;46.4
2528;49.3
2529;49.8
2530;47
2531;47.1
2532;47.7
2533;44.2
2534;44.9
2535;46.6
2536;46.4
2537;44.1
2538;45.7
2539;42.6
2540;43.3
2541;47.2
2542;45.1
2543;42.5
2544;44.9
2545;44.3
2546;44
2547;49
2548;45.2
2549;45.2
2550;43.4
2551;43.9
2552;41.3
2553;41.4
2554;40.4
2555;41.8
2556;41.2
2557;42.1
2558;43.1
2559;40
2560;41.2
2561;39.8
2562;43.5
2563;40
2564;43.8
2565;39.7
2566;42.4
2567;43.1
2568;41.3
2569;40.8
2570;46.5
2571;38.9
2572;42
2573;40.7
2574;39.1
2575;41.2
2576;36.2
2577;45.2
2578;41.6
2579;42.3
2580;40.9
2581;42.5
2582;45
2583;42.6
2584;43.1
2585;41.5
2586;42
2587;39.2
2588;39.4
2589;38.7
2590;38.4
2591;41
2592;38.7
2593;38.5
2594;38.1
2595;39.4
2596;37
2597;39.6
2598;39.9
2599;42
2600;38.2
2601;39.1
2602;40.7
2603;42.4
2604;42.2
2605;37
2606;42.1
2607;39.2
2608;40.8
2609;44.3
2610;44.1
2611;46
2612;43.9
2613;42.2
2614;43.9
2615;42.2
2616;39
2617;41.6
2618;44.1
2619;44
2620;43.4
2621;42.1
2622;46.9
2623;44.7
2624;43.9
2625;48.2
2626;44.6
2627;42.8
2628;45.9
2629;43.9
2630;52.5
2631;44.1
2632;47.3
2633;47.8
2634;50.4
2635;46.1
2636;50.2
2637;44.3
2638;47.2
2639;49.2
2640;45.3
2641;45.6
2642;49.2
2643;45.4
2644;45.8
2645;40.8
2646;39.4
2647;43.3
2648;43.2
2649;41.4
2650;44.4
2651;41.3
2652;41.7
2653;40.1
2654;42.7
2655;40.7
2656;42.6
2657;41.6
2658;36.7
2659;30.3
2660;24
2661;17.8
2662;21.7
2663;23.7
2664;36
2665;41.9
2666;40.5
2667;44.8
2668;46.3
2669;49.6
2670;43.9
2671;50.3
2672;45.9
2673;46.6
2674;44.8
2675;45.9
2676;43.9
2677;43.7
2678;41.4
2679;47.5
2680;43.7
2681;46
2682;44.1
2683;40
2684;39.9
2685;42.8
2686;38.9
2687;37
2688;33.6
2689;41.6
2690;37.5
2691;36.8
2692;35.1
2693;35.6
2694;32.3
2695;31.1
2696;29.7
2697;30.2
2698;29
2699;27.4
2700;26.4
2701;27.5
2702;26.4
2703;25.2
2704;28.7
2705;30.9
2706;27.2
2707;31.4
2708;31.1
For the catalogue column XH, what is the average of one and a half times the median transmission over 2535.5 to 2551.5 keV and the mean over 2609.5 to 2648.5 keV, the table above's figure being 55.9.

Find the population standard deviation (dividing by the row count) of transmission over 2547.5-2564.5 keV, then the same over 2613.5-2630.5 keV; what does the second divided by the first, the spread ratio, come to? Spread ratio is 1.68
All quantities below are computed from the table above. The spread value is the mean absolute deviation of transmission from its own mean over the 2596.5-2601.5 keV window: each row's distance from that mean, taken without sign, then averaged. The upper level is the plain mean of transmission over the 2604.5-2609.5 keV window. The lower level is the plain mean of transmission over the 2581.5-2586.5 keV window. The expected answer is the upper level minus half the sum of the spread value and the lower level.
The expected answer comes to 19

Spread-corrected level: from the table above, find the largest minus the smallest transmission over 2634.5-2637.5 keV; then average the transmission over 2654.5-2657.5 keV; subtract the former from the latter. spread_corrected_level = 35.7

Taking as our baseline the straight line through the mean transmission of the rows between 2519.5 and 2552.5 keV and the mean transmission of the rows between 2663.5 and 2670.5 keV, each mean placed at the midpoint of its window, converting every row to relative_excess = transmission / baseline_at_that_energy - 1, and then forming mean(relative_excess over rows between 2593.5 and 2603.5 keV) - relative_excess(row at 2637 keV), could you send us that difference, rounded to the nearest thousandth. -0.119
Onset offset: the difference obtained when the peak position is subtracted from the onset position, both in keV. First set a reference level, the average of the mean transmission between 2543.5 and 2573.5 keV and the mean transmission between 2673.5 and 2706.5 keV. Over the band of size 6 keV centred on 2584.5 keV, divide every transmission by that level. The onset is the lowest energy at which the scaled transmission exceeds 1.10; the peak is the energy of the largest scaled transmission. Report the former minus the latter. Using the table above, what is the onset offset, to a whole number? 0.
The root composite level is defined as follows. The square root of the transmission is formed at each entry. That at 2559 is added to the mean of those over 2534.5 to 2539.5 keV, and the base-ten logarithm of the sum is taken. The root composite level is 1.12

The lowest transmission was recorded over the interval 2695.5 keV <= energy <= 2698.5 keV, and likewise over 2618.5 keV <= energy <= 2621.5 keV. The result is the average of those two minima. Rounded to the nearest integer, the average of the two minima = 36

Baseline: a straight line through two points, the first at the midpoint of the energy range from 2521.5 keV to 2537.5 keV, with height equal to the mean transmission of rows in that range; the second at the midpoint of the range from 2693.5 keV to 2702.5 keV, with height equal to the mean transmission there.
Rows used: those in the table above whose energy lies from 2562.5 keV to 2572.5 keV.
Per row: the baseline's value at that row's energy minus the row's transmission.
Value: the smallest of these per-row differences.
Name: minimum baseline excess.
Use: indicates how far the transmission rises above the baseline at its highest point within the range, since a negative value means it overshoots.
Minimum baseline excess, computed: -4.3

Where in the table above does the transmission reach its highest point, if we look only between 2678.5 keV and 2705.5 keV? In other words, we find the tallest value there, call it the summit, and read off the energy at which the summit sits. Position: 2679 keV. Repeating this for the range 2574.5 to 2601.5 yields 2577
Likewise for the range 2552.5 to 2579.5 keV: 2570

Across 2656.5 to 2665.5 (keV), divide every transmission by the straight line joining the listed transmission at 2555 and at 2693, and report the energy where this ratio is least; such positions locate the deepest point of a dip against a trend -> 2661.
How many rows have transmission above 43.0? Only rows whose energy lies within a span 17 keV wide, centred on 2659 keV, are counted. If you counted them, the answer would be 1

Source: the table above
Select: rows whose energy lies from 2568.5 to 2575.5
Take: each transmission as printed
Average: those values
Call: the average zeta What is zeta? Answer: 41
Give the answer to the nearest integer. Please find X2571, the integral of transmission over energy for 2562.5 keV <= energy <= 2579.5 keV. 705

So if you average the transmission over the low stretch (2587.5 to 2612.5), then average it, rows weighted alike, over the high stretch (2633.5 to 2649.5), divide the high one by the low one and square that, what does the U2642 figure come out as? 1.26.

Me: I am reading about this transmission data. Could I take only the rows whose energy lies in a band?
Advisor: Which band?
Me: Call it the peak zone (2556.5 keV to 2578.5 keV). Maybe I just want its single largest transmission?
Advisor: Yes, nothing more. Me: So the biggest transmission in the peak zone 46.5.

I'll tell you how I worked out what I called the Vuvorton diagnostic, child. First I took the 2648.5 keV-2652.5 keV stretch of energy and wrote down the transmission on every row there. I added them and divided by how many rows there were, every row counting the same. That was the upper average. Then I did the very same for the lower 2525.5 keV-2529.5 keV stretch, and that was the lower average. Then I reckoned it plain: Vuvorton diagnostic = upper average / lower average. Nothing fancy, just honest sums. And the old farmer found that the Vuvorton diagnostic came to 0.87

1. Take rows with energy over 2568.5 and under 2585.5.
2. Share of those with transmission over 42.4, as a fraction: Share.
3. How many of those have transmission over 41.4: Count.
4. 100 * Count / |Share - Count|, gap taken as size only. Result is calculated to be 104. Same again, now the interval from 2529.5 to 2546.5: 106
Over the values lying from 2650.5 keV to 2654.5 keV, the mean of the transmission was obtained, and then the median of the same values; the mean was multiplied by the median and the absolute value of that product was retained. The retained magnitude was 1720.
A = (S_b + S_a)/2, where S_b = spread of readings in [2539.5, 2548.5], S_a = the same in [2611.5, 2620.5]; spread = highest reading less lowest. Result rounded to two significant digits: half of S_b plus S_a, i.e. 5.8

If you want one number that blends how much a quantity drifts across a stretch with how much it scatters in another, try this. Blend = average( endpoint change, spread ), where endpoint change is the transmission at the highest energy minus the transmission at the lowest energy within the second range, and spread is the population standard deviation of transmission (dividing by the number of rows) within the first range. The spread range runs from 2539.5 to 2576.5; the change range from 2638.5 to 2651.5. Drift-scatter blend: -2.7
